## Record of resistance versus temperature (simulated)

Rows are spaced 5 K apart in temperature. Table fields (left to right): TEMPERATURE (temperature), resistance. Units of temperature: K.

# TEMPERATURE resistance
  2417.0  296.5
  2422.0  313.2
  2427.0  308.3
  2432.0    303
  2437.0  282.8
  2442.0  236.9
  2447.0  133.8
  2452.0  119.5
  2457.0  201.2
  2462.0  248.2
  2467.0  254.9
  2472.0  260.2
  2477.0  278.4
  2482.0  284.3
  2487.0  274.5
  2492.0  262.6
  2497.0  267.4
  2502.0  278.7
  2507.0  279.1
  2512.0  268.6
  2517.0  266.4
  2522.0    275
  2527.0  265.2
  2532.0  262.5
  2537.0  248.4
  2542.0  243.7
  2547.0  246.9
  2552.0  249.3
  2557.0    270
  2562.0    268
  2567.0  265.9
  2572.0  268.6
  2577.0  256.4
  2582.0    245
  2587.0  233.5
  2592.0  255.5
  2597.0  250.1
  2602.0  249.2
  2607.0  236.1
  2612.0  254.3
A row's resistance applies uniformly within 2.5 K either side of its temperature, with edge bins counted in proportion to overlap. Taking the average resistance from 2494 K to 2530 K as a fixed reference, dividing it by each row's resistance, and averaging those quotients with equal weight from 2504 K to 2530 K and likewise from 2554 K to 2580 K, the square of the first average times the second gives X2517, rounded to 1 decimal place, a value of 1.0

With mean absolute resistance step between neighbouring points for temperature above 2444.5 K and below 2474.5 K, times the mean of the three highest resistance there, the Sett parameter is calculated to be 7887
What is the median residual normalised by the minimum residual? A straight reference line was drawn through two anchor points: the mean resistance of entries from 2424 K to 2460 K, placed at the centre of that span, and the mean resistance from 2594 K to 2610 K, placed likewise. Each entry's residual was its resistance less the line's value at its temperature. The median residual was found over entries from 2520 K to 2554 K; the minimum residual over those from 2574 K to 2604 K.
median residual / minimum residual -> -1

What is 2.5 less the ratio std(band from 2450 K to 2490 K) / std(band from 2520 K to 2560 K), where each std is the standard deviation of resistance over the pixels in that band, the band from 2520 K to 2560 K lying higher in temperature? -2.1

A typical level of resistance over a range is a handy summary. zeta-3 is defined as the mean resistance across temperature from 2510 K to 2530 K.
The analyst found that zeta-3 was 269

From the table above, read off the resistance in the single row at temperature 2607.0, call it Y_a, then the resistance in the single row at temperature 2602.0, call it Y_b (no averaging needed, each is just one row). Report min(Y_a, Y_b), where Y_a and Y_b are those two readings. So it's 236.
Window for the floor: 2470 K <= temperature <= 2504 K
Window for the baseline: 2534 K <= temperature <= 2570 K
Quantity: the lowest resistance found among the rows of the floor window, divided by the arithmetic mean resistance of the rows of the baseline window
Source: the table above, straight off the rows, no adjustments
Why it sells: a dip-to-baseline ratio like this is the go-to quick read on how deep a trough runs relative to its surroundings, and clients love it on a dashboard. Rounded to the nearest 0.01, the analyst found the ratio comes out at 1.02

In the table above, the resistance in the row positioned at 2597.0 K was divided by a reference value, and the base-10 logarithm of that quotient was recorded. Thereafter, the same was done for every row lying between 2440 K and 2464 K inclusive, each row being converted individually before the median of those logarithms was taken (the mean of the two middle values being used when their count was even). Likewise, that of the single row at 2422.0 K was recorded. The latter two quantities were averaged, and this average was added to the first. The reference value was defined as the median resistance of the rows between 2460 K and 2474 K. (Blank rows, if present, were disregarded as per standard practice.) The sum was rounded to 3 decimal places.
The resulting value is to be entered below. -0.015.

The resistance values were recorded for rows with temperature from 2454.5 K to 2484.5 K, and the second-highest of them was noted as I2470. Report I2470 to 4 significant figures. 278.4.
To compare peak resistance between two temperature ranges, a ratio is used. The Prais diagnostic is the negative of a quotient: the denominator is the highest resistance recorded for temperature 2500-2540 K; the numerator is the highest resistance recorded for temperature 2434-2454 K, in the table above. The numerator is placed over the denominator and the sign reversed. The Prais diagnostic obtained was -1.01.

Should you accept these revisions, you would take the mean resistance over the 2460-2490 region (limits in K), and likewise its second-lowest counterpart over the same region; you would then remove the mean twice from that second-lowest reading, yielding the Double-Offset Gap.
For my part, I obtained -279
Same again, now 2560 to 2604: -264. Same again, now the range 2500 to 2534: -276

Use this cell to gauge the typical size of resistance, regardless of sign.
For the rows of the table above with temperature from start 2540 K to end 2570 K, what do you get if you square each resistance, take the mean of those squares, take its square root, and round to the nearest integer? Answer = 258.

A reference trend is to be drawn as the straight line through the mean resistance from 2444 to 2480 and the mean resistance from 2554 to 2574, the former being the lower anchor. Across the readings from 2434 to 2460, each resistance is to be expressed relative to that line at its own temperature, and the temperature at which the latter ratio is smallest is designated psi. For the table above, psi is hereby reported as 2452.0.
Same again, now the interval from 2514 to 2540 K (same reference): 2537.0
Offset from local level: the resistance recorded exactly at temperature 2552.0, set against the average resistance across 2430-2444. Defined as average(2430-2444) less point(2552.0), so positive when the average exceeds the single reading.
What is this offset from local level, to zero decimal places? 25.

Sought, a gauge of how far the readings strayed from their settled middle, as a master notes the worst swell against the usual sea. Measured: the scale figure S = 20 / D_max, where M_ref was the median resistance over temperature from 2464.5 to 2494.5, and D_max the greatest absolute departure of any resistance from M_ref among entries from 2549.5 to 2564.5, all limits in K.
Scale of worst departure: 1.04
